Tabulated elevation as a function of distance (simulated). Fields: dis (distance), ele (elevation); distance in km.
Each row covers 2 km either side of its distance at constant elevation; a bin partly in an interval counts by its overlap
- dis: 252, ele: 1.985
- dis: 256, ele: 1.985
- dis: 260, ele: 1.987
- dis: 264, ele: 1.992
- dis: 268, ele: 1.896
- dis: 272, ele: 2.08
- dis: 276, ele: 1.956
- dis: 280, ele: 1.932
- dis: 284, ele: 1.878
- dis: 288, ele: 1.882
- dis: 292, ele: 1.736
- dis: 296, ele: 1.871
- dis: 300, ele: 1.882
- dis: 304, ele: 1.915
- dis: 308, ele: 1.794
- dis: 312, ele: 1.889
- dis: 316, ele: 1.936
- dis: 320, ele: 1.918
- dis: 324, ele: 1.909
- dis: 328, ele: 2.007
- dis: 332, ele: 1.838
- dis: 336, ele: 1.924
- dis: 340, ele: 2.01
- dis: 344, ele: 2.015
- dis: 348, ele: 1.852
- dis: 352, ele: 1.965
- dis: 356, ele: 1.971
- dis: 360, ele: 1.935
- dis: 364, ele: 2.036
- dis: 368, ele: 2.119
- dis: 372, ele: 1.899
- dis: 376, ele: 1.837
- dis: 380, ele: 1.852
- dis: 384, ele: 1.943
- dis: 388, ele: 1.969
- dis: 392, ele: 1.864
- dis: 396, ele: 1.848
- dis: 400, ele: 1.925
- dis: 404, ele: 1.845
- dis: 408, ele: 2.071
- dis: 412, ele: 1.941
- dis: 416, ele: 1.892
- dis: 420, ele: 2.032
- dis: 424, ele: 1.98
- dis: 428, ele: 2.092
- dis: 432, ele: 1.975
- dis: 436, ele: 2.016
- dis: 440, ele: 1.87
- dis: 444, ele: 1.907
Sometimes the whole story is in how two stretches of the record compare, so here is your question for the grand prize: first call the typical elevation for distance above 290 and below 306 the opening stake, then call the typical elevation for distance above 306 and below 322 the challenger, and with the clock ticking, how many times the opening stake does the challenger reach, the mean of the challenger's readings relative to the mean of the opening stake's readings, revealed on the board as 1.02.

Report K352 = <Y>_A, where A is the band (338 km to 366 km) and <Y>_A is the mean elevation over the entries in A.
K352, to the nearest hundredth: 1.97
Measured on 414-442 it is 1.98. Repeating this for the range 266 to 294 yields 1.91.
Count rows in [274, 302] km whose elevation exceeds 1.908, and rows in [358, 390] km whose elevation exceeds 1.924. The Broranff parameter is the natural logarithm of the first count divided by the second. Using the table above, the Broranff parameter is -0.92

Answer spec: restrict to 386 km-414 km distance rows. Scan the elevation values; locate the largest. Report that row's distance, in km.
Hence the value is 408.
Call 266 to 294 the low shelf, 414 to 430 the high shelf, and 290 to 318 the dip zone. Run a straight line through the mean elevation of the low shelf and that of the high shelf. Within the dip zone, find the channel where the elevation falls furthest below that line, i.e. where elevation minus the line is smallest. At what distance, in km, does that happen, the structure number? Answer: 292 km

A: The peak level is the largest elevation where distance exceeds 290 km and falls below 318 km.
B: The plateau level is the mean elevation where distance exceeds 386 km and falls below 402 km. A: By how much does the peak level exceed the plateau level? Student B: 0.03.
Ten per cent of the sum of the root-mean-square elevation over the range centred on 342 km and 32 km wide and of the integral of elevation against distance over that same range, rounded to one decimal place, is 6.4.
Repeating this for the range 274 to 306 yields 6.2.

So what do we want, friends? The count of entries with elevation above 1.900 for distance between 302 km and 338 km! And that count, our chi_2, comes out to 6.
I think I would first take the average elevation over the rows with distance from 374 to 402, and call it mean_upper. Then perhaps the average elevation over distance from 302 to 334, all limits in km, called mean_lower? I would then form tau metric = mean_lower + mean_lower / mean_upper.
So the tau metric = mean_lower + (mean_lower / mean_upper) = 2.91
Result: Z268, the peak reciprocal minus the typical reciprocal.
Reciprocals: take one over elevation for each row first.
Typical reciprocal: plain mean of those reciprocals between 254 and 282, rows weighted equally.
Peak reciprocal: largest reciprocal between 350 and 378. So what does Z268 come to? 0.038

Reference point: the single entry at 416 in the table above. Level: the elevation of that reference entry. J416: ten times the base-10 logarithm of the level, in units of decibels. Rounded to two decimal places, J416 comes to 2.77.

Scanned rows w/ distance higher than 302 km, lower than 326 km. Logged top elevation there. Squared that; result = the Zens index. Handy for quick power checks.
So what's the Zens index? 3.7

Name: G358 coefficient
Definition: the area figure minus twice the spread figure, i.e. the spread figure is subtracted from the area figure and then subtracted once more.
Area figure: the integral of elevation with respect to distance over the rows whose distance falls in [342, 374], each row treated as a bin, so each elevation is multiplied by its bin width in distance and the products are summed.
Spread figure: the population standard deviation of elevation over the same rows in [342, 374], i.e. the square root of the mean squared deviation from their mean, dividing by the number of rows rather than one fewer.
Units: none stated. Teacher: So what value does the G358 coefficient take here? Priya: 63.0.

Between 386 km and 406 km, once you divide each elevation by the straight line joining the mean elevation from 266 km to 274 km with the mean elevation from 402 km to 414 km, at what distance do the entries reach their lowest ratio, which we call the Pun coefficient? 404 km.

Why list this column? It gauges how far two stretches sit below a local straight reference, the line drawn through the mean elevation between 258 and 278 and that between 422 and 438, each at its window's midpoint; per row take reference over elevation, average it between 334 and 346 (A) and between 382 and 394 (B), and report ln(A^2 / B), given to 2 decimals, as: -0.03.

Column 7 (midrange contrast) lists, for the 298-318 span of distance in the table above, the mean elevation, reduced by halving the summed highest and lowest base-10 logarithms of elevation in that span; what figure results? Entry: 1.61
